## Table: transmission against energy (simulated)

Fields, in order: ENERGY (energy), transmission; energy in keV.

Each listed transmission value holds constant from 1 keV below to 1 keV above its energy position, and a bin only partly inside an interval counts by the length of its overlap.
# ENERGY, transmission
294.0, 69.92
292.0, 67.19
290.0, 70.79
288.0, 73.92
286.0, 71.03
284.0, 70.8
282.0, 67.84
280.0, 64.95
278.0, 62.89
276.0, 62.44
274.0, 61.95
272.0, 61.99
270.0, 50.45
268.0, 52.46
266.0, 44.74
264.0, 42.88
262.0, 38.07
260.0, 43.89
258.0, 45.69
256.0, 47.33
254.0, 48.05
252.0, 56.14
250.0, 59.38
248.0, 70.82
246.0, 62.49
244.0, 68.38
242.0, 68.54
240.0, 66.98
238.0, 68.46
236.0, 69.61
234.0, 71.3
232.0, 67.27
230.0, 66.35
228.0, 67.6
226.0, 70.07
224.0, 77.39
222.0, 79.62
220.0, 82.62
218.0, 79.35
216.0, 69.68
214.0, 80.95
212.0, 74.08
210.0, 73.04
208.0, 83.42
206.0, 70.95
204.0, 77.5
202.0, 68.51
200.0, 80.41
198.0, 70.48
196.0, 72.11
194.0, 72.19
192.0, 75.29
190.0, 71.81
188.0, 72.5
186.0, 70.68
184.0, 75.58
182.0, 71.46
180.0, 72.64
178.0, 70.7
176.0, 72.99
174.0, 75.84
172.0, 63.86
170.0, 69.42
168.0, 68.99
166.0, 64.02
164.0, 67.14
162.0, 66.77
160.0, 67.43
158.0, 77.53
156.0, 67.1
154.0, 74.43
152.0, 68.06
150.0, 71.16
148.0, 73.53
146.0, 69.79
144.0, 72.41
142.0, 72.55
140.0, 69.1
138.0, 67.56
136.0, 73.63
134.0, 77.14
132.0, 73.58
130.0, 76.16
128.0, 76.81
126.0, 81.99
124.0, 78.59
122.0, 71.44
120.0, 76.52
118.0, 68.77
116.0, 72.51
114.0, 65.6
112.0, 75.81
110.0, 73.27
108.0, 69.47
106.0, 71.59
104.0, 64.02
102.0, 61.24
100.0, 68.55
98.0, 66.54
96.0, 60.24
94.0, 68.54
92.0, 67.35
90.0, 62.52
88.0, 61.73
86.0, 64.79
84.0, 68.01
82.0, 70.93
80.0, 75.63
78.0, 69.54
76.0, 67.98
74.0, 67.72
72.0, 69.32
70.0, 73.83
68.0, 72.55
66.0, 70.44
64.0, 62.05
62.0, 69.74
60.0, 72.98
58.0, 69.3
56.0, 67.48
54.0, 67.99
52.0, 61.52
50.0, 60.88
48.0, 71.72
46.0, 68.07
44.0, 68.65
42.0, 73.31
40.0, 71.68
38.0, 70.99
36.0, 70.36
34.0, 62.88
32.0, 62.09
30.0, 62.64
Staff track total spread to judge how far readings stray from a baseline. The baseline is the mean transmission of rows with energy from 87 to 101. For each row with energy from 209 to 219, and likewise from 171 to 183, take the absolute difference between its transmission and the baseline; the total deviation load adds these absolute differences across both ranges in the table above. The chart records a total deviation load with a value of 91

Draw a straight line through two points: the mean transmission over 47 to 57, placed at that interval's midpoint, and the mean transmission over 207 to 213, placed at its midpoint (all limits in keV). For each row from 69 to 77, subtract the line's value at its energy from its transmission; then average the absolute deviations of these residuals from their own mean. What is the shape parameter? 2.2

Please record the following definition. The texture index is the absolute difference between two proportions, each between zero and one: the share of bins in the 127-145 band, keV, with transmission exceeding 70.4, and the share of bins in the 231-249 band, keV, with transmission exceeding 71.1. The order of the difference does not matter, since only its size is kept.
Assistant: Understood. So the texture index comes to 0.67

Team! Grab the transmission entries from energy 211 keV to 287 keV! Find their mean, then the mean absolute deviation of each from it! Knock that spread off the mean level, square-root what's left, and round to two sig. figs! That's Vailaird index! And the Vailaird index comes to 7.4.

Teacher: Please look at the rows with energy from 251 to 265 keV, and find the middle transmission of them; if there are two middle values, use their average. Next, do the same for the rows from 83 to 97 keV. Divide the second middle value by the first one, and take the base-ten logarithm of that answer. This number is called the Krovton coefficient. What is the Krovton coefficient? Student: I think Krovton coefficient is 0.15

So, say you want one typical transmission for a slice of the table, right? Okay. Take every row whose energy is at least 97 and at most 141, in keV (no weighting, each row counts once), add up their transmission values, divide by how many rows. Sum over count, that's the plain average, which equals 71.8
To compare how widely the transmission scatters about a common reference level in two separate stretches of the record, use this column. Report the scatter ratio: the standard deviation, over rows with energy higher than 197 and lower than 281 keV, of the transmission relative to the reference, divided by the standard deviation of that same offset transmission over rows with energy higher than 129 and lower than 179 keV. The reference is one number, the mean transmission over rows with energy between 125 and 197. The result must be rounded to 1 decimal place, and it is 3.1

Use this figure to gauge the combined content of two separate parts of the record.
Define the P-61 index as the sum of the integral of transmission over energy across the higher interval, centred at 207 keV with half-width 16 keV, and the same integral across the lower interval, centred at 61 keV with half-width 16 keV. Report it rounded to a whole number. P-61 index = 4608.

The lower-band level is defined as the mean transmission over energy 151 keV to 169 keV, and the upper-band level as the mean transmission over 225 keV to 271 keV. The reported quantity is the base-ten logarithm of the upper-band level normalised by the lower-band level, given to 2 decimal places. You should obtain -0.07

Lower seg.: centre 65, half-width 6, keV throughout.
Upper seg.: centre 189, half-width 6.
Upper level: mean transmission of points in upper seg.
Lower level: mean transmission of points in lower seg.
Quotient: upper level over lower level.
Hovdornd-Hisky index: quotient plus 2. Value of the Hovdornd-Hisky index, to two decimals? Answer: 3.04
